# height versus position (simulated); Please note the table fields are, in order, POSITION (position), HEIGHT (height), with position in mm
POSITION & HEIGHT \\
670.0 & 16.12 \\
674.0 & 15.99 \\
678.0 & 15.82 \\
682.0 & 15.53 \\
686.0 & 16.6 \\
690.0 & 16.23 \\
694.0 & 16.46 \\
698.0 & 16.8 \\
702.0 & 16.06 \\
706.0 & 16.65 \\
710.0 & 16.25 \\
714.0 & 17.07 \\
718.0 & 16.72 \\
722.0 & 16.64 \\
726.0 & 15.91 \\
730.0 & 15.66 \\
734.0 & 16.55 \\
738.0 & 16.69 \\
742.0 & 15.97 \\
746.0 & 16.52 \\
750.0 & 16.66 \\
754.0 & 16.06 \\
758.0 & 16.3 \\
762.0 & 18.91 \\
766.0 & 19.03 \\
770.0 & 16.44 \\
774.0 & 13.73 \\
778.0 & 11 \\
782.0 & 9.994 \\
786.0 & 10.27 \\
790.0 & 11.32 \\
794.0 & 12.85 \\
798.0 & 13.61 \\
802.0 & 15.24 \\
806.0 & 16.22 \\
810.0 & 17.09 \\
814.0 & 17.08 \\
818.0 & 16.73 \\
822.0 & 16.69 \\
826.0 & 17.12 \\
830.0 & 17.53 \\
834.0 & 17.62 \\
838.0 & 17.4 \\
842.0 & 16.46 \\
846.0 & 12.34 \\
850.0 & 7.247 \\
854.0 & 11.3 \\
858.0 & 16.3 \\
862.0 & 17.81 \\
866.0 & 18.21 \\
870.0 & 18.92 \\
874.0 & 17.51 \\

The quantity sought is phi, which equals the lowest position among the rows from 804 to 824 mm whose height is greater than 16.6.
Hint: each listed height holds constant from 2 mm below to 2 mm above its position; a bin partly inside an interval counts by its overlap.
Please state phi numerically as 810.0 mm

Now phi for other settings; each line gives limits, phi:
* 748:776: 750.0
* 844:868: 862.0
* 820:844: 822.0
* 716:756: 718.0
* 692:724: 698.0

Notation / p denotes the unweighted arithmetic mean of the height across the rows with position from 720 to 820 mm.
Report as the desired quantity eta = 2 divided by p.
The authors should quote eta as 0.131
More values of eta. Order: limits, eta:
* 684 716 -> 0.121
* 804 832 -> 0.118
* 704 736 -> 0.122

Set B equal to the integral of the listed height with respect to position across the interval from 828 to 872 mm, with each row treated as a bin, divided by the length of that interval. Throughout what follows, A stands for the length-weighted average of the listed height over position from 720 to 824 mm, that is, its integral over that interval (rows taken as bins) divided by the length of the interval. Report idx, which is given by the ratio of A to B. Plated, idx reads 0.99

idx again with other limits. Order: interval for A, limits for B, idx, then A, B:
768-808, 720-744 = 0.80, 13.1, 16.2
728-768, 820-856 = 1.13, 16.8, 14.9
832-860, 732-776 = 0.85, 14.1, 16.6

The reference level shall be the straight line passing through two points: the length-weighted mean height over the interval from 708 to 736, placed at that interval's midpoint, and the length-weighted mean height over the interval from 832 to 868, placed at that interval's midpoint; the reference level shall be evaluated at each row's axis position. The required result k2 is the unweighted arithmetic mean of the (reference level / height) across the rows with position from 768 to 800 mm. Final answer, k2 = 1.30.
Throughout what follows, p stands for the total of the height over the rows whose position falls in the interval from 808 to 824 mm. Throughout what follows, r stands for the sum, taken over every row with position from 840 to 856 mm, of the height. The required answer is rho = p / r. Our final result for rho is 1.43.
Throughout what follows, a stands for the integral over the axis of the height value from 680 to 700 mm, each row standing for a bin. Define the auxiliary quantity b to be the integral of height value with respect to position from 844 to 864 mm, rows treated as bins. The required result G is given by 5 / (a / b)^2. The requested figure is 3.2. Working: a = 326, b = 260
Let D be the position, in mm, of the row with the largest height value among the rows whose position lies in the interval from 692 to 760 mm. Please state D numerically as 714.0 mm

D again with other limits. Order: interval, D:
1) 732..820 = 766.0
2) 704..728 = 714.0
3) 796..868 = 866.0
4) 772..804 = 802.0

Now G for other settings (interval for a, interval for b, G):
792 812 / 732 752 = 6.0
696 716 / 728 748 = 4.8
